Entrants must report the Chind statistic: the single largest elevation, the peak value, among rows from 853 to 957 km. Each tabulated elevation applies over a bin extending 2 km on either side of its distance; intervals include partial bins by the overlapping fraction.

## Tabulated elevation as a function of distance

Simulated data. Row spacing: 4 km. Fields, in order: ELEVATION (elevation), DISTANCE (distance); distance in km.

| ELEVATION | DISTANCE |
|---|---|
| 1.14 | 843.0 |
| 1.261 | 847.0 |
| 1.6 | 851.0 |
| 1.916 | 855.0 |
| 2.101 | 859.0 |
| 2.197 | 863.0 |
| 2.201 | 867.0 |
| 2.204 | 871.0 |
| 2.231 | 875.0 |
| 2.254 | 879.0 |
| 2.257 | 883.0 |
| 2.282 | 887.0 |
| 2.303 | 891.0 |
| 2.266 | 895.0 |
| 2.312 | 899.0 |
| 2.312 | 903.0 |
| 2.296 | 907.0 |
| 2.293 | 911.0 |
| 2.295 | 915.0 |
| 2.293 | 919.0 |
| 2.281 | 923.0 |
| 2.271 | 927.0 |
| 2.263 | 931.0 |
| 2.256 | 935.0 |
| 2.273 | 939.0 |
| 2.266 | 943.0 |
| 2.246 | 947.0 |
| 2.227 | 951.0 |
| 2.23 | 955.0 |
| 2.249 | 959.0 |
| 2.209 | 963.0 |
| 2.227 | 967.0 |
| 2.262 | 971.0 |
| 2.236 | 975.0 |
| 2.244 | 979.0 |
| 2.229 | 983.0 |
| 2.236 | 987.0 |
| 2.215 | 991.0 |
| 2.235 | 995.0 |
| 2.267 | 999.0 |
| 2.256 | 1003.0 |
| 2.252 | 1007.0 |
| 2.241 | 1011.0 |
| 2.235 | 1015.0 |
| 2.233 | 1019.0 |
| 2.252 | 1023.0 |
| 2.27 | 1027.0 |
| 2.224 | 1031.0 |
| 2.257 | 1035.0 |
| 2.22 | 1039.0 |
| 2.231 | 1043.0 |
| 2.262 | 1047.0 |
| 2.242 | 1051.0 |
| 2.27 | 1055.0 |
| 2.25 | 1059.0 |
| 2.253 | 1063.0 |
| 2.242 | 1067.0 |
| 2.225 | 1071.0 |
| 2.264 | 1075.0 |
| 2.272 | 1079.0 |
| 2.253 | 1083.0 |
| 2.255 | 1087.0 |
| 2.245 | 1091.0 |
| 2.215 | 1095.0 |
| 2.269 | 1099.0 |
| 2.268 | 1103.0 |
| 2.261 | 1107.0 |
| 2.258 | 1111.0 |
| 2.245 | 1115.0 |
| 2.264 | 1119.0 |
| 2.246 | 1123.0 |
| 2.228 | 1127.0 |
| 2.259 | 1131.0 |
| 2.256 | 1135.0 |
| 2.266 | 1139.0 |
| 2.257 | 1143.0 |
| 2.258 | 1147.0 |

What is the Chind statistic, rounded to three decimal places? 2.312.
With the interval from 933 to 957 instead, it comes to 2.273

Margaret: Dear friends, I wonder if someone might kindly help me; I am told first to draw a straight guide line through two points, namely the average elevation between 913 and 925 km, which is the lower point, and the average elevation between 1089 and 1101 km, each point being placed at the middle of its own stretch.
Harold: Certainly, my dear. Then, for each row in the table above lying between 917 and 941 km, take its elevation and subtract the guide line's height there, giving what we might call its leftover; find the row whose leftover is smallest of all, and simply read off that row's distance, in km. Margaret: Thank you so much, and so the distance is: 935.0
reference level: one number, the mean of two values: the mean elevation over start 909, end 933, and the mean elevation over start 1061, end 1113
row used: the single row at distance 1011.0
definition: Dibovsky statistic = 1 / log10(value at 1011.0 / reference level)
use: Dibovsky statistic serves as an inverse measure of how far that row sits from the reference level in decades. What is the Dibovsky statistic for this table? -196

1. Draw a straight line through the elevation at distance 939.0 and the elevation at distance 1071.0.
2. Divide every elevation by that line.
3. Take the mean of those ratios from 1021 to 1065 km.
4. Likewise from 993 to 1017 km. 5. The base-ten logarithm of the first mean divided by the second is 0.0028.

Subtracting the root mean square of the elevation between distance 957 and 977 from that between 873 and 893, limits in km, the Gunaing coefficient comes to 0.029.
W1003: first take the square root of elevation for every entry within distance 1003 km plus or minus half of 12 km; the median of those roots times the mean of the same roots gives 2.26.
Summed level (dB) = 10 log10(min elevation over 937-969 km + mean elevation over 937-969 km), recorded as 6.48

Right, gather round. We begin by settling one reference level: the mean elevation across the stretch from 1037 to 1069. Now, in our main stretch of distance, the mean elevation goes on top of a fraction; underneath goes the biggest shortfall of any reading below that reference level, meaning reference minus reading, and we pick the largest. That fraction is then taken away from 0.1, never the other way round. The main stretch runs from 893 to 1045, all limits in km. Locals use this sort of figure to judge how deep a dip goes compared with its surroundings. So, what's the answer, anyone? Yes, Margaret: -60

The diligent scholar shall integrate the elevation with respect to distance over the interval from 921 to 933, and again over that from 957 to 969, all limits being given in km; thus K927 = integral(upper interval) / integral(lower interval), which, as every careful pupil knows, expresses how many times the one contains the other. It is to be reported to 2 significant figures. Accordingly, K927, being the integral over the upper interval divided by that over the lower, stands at 0.98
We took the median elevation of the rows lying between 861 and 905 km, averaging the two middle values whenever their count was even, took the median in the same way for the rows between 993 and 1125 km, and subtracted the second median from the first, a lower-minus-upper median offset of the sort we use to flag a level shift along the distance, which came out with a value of 0.005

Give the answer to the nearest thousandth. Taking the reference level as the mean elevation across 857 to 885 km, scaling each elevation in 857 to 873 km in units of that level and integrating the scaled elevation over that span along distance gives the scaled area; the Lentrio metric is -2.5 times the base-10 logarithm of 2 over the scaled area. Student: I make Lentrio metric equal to 2.243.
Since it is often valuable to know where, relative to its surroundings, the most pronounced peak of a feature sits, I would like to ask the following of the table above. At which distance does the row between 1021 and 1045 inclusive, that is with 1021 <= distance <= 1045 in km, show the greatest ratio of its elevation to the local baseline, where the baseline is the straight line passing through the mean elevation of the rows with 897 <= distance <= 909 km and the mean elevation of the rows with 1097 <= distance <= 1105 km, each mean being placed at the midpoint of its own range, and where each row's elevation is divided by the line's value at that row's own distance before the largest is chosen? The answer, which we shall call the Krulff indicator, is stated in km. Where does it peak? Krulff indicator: 1027.0 km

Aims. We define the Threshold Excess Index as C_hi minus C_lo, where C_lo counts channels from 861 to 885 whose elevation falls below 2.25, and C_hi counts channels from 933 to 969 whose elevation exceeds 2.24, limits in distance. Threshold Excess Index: 1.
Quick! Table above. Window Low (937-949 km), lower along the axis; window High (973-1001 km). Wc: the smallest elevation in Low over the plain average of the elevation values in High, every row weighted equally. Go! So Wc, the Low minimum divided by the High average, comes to 1.00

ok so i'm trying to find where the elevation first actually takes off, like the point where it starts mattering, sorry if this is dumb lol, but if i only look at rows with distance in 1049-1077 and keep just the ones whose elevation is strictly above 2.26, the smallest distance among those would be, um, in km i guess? 1055.0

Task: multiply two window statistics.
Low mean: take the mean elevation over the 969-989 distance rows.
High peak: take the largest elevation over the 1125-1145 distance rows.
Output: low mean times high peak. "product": 5.08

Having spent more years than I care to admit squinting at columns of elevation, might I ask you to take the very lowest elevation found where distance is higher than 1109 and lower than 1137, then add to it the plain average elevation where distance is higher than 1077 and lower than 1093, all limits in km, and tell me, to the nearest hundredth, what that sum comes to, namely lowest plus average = 4.48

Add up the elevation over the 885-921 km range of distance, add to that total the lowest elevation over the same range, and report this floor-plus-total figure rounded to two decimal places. 22.92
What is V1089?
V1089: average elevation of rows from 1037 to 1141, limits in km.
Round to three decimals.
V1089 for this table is 2.251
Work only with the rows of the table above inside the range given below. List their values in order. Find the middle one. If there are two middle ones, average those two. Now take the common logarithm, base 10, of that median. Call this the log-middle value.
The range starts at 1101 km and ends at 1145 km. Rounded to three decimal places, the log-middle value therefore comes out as 0.354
